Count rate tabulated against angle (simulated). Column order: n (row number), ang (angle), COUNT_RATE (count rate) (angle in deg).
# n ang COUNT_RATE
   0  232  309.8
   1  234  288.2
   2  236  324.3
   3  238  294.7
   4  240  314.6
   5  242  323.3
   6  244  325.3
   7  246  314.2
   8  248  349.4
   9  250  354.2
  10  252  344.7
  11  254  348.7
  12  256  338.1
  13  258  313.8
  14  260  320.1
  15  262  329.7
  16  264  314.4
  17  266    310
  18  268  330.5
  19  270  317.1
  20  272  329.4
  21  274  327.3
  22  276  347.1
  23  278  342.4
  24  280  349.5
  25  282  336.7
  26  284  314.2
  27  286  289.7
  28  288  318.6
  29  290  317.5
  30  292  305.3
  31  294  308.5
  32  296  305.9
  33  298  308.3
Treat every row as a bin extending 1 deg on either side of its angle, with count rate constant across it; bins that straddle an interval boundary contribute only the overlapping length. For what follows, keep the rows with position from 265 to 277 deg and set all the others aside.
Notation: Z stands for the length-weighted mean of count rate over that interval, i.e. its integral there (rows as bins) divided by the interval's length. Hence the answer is 327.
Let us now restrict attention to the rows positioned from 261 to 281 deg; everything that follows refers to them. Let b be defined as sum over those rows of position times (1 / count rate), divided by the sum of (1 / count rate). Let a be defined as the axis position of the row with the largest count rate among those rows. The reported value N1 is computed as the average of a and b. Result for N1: 275.4 deg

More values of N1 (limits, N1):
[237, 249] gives 245.4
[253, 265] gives 256.5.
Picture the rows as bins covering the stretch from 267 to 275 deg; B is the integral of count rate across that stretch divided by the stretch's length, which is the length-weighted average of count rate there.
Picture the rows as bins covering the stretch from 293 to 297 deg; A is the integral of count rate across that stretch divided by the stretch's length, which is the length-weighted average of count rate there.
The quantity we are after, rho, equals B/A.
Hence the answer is 1.06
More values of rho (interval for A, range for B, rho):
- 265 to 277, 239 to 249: 1.00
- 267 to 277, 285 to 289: 0.92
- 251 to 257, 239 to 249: 0.95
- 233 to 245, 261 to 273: 1.03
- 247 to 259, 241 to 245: 0.95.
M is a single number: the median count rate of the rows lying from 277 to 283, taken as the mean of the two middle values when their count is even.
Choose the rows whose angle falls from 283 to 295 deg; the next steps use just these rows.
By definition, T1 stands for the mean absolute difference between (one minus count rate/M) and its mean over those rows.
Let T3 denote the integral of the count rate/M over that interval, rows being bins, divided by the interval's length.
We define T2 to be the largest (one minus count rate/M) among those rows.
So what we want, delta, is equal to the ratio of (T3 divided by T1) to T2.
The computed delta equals 257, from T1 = 0.023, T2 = 0.154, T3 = 0.90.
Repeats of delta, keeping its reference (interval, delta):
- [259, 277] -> 400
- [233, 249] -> 145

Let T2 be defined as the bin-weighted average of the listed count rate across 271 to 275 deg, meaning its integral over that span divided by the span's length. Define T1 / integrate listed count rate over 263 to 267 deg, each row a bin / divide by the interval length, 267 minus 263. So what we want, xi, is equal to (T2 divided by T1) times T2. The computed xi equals 345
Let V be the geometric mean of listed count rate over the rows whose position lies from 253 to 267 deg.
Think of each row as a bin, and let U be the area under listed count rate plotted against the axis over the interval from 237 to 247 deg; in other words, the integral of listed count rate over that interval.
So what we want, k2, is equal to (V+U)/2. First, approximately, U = 3144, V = 325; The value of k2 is 1734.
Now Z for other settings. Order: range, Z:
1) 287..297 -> 311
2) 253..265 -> 327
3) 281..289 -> 315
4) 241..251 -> 333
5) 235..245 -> 316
